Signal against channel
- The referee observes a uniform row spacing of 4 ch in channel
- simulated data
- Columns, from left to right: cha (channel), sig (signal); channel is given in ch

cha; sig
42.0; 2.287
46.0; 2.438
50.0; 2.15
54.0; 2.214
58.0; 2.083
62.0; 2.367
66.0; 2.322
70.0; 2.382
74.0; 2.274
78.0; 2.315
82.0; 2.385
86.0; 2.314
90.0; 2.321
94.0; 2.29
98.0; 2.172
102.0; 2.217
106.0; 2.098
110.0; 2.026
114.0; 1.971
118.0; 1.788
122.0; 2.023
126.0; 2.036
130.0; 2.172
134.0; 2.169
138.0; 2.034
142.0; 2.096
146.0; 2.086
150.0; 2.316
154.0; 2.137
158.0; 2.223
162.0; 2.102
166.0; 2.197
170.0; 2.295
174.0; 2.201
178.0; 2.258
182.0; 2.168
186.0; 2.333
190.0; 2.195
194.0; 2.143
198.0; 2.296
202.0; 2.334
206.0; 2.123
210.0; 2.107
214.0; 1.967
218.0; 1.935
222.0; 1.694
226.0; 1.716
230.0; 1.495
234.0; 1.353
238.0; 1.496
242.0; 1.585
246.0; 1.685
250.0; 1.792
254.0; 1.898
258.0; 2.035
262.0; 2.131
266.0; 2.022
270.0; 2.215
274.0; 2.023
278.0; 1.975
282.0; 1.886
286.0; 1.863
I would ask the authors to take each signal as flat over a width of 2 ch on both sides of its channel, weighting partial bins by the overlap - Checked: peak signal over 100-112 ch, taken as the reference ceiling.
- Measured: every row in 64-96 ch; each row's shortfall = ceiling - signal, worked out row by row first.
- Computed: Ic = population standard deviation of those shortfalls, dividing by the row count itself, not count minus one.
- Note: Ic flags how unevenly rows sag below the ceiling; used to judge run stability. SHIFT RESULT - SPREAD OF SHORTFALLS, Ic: 0.037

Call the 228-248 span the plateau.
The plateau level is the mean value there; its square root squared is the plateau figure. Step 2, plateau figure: 1.5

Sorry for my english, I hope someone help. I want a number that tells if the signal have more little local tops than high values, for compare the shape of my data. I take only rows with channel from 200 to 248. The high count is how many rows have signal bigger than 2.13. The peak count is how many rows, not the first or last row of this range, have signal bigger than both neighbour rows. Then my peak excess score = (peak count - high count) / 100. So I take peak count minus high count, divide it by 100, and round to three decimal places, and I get 0.000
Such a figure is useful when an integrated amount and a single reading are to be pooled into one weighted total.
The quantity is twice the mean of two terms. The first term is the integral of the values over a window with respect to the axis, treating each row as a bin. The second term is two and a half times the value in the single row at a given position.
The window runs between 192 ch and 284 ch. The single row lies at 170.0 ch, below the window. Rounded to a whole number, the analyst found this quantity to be 181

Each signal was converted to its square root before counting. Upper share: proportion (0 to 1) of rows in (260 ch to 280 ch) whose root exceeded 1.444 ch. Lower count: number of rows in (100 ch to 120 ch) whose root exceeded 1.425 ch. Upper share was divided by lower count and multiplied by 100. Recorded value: 20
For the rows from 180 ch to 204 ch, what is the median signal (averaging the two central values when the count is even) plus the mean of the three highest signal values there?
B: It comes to 4.6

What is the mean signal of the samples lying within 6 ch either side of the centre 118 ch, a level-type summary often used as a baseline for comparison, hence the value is 1.93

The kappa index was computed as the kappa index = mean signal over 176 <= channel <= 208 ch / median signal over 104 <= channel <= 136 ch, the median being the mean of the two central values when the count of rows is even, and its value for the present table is 1.10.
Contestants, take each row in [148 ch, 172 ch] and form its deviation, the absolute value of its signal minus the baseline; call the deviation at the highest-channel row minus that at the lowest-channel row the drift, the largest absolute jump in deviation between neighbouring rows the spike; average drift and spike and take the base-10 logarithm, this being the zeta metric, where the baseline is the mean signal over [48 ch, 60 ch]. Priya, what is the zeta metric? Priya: -1.17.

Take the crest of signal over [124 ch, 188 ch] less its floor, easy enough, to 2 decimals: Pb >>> 0.30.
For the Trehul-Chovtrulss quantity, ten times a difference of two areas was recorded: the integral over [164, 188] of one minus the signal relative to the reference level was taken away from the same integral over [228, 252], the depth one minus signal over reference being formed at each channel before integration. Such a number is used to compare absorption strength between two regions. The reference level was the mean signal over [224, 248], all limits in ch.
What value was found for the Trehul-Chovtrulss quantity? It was 104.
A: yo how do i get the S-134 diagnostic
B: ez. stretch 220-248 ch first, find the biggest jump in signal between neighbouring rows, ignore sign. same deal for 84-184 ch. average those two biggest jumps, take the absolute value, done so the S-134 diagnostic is 0.228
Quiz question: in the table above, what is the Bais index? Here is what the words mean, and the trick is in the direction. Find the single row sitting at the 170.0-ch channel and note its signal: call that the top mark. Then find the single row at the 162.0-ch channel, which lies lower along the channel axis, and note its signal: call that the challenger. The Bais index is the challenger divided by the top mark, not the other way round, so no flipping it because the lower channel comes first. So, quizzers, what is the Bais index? 0.92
